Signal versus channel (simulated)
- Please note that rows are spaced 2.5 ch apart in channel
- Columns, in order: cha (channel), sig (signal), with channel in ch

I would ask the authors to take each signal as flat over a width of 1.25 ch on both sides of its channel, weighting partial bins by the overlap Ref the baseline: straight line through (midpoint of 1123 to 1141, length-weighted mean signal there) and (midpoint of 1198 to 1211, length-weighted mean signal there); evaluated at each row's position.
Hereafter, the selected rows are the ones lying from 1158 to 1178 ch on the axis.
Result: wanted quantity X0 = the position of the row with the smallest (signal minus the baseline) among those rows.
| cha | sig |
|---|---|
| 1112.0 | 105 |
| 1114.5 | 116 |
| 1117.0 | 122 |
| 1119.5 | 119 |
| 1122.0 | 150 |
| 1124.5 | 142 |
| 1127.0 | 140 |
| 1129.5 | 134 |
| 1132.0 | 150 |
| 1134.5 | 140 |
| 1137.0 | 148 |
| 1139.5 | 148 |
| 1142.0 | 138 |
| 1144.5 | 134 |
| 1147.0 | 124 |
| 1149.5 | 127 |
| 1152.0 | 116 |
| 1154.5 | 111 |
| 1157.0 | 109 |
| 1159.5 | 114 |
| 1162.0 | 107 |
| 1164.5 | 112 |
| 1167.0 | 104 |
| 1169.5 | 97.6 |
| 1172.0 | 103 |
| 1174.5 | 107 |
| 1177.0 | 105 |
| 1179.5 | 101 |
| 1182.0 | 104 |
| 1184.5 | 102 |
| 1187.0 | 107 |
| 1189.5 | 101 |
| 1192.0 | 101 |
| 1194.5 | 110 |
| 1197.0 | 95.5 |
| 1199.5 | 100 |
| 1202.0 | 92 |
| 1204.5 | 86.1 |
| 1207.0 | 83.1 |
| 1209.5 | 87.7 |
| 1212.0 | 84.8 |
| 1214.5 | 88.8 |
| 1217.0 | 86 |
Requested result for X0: 1169.5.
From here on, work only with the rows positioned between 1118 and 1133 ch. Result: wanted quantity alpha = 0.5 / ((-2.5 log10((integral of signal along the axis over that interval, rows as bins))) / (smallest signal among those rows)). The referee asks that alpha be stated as -7.2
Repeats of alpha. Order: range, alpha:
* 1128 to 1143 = -8.0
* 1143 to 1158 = -6.7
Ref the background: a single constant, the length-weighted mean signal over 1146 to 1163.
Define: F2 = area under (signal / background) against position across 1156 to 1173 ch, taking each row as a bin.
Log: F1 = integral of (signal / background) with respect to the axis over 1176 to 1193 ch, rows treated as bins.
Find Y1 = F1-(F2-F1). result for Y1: 14.6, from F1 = 15.2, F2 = 15.7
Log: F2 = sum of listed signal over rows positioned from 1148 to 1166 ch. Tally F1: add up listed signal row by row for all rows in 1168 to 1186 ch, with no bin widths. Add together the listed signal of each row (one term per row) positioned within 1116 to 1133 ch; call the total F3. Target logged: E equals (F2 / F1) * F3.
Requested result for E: 1059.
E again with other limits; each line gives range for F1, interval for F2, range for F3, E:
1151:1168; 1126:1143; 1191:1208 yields 862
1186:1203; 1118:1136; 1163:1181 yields 1007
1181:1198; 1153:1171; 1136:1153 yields 979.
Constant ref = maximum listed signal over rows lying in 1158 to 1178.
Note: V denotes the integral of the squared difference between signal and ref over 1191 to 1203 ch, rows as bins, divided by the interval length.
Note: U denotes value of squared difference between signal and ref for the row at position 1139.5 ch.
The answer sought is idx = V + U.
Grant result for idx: 1394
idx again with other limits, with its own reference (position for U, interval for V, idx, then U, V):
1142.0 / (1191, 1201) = 765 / 576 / 189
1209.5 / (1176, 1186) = 814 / 692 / 123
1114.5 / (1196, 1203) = 340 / 4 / 336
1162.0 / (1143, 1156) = 192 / 49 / 143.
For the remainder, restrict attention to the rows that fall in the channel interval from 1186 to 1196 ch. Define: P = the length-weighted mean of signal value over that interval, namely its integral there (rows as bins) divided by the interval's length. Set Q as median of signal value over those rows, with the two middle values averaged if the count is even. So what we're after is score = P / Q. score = 1.00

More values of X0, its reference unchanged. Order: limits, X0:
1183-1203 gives 1184.5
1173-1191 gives 1179.5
